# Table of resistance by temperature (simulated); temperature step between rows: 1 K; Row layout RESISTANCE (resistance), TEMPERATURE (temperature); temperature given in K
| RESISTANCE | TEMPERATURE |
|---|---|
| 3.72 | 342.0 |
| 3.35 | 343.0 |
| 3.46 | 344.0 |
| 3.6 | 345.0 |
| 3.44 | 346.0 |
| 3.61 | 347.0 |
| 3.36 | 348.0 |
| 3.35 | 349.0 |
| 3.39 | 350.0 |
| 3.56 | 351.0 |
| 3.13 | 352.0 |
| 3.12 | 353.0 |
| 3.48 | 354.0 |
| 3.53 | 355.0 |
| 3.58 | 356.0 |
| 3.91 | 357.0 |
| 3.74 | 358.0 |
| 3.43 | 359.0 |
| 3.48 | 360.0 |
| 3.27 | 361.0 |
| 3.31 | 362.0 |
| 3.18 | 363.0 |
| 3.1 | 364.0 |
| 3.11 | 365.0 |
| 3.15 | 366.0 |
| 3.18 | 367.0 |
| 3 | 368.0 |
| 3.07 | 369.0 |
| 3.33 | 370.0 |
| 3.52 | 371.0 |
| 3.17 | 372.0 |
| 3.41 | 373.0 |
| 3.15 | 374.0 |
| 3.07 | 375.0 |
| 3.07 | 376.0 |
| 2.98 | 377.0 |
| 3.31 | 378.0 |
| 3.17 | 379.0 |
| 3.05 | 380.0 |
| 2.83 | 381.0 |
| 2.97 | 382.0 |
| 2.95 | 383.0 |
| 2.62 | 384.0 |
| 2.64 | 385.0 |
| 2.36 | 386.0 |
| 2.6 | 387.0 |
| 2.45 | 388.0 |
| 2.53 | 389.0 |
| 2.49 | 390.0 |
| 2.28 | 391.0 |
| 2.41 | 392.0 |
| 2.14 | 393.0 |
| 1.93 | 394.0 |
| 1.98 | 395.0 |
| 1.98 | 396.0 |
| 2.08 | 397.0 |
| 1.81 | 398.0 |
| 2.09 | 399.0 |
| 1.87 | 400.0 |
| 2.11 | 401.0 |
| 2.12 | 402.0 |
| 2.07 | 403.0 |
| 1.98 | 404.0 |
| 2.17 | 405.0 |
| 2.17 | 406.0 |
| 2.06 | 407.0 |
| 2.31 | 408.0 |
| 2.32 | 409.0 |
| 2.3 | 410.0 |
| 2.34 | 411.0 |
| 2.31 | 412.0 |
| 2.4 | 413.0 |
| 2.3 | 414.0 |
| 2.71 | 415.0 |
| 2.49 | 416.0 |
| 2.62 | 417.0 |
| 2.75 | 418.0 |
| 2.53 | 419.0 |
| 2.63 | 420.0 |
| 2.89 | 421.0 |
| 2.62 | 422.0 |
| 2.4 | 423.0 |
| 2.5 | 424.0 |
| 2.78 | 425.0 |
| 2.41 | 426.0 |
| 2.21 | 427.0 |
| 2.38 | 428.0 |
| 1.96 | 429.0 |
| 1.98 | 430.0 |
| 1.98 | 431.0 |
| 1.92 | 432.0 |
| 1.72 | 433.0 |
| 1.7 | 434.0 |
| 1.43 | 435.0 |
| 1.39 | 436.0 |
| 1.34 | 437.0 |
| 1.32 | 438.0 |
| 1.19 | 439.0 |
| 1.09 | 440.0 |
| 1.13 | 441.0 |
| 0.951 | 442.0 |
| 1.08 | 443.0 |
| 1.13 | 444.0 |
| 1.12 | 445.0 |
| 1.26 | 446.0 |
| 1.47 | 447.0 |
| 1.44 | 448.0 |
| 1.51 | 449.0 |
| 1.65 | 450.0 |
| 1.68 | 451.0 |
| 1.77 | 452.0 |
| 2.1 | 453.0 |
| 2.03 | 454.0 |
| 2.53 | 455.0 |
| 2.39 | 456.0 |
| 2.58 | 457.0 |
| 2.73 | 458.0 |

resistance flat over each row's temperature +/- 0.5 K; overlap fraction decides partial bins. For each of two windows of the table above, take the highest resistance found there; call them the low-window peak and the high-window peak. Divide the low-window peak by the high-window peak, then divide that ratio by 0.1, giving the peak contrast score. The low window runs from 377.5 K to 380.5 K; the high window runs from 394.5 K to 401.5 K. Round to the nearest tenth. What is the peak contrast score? 15.7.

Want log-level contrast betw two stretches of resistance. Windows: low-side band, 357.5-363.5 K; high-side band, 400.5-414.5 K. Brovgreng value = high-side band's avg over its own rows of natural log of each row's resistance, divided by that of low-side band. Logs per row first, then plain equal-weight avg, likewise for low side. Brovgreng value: 0.6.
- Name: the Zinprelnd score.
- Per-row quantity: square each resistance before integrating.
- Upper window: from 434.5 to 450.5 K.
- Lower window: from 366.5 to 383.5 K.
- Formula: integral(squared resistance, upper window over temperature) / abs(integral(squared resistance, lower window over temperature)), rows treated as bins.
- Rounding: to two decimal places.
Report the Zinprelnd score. 0.16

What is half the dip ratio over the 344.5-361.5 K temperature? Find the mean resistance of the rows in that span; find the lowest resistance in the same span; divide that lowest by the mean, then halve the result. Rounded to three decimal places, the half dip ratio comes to 0.450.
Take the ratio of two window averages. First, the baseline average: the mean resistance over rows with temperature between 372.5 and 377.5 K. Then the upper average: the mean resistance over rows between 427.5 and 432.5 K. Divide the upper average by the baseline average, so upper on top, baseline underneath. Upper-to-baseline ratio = 0.65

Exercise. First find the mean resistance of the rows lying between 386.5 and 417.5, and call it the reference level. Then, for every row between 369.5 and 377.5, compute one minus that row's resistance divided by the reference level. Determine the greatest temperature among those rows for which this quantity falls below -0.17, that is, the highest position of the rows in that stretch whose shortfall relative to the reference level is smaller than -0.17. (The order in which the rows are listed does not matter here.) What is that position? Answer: 377.0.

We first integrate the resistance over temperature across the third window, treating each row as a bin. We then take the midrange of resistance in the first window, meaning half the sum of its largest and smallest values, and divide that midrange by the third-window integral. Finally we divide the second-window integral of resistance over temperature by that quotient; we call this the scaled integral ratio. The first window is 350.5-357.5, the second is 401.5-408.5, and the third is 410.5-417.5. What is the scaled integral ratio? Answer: 73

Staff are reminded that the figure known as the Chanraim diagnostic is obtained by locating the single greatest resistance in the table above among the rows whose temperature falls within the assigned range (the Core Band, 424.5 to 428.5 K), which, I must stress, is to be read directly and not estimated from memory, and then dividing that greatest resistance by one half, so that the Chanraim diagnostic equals 6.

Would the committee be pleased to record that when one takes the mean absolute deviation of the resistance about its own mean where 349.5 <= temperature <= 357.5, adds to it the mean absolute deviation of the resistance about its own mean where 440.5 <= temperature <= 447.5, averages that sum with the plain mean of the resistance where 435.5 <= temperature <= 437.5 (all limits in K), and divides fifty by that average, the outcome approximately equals 60.0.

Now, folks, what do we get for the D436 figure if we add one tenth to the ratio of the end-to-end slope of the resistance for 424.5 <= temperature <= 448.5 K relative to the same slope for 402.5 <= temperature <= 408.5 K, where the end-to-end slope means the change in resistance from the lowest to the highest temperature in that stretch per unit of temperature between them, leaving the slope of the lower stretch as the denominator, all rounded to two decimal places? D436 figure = -1.11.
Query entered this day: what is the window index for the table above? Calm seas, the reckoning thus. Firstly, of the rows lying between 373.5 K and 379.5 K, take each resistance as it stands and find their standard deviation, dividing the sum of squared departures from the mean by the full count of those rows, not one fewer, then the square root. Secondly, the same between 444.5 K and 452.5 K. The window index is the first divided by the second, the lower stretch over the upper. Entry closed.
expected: 0.5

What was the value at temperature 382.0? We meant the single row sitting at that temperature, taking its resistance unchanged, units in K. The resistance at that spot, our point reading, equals 2.97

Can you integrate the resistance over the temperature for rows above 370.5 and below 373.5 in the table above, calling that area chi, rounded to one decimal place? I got 10.1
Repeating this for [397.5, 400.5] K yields 5.8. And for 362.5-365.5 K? 9.4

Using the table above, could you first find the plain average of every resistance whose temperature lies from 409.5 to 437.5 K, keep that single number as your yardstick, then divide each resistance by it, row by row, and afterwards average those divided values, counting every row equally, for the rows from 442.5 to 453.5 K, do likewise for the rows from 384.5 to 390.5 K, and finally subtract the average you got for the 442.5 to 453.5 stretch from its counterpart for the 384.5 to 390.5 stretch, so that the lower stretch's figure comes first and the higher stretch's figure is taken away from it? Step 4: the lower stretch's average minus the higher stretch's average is 0.46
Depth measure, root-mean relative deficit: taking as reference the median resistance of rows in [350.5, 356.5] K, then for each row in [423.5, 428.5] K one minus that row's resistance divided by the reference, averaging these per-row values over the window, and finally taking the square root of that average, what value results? 0.55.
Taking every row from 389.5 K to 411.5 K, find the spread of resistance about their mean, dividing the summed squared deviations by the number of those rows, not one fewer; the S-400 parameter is 0.17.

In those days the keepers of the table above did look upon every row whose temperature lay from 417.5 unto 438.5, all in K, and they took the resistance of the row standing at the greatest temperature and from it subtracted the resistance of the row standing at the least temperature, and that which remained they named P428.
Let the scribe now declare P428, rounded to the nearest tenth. -1.4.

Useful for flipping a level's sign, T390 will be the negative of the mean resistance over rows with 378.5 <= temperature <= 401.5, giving -2.4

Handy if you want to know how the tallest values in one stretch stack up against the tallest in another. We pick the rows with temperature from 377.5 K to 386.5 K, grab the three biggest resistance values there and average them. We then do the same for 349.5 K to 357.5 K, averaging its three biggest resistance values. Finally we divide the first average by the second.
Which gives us 0.86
